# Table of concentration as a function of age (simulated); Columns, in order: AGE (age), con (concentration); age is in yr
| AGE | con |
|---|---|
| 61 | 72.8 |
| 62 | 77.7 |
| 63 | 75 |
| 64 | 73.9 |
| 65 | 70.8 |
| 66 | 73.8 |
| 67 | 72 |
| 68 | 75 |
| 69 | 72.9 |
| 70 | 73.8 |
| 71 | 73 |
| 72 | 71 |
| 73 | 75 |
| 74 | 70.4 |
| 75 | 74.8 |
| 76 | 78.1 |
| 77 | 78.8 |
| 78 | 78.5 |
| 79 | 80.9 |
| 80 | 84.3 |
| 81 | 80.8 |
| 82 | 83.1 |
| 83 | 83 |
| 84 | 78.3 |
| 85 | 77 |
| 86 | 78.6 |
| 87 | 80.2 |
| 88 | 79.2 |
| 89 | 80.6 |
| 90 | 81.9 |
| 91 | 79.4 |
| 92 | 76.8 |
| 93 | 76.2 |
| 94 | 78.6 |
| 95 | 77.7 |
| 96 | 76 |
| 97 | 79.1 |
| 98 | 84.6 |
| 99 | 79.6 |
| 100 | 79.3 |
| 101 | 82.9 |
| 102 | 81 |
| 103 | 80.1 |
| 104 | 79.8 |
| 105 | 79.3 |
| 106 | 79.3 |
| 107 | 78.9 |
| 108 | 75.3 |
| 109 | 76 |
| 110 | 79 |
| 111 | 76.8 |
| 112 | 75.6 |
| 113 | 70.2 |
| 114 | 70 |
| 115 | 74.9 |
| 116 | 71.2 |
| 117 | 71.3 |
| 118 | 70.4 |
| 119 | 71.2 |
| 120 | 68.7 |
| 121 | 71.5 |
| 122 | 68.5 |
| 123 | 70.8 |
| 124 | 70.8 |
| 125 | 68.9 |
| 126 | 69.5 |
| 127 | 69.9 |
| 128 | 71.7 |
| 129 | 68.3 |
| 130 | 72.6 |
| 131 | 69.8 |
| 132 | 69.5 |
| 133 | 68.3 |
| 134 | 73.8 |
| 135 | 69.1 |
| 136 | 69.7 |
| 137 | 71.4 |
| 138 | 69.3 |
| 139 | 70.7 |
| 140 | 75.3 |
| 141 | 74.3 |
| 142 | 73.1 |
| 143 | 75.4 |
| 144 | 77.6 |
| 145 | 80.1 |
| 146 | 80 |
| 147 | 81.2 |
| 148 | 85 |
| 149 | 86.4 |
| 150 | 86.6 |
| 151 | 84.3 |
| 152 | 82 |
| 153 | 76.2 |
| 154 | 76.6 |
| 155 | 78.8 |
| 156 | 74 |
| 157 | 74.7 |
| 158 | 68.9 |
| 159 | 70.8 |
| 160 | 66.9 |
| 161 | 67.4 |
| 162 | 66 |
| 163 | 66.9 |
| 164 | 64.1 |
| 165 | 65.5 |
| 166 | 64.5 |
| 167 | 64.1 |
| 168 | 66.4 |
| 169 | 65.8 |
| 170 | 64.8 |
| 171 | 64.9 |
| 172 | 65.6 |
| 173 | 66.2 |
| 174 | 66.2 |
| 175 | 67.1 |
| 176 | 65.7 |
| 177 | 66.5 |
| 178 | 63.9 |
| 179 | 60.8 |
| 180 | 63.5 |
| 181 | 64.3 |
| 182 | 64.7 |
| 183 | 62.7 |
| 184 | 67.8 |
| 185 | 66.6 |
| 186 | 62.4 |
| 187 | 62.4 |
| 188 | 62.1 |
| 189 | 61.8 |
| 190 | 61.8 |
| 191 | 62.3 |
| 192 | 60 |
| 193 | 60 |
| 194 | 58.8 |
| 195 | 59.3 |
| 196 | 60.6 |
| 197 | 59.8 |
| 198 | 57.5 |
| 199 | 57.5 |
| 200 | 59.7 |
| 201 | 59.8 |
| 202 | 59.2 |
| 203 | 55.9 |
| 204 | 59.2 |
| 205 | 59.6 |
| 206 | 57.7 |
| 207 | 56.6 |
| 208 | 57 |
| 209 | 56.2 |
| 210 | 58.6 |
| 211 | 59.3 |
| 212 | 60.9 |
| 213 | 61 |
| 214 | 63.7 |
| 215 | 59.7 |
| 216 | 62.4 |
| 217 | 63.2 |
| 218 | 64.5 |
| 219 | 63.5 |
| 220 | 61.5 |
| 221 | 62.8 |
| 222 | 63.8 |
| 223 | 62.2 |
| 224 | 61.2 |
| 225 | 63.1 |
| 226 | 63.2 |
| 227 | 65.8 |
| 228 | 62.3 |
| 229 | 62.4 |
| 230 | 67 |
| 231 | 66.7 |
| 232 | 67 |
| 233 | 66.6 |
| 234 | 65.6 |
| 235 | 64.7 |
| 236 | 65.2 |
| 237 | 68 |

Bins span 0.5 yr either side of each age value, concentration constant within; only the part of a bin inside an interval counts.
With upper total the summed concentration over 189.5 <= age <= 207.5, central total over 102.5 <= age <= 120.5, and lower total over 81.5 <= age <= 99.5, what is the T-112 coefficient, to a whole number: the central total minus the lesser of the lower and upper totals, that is 283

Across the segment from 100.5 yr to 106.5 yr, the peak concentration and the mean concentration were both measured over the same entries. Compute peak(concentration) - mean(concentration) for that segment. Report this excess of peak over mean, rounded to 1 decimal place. 2.5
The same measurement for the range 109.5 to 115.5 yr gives 4.6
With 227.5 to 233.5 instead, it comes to 1.7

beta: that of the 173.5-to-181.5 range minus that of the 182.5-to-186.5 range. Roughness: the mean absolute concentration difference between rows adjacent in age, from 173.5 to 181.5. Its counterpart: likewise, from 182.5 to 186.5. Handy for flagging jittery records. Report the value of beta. -1.7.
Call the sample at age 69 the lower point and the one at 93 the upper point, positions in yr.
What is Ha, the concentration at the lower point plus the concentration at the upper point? 149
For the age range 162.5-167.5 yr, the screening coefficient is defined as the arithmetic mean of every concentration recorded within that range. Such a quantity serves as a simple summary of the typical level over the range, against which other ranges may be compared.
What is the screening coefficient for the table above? 65.0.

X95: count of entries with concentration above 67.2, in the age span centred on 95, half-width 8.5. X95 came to 17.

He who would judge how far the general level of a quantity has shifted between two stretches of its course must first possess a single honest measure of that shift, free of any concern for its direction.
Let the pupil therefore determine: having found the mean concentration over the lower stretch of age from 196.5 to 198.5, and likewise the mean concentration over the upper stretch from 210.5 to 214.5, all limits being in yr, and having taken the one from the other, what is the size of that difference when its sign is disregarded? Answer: 3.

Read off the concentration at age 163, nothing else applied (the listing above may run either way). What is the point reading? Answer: 66.9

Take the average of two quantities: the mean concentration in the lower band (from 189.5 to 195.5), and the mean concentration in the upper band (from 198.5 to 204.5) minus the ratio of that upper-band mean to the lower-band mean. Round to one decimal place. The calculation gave 59.0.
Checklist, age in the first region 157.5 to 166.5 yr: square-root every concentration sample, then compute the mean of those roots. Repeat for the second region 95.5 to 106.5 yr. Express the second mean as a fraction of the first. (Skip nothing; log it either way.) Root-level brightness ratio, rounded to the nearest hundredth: 1.10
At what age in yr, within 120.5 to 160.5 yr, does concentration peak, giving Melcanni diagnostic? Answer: 150 yr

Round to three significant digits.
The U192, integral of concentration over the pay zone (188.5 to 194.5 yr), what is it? 365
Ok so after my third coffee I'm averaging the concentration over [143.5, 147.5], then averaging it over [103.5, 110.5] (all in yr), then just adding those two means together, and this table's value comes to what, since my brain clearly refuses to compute 158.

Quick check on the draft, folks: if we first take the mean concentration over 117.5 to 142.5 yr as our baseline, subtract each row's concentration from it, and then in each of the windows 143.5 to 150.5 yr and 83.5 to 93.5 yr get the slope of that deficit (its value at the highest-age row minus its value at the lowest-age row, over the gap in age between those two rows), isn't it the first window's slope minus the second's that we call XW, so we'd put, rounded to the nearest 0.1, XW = -1.7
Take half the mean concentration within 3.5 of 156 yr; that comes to 37.1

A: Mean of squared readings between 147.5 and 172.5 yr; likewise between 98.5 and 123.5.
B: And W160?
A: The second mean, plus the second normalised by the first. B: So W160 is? 5685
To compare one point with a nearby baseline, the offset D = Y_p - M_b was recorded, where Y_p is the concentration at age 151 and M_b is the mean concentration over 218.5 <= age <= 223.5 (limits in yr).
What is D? 22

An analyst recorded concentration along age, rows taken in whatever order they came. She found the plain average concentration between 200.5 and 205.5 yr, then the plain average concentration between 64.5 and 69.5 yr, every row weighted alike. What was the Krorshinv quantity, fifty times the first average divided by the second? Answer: 40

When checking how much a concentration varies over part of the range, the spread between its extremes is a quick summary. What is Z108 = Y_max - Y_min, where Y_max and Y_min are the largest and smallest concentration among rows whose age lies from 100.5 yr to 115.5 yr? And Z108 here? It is 13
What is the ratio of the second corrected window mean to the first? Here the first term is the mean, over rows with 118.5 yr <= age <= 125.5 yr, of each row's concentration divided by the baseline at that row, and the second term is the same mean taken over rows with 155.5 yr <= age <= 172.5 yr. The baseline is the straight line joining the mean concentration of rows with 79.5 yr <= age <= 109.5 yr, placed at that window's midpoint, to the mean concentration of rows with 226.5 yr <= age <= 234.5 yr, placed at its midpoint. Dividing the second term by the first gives 1.02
